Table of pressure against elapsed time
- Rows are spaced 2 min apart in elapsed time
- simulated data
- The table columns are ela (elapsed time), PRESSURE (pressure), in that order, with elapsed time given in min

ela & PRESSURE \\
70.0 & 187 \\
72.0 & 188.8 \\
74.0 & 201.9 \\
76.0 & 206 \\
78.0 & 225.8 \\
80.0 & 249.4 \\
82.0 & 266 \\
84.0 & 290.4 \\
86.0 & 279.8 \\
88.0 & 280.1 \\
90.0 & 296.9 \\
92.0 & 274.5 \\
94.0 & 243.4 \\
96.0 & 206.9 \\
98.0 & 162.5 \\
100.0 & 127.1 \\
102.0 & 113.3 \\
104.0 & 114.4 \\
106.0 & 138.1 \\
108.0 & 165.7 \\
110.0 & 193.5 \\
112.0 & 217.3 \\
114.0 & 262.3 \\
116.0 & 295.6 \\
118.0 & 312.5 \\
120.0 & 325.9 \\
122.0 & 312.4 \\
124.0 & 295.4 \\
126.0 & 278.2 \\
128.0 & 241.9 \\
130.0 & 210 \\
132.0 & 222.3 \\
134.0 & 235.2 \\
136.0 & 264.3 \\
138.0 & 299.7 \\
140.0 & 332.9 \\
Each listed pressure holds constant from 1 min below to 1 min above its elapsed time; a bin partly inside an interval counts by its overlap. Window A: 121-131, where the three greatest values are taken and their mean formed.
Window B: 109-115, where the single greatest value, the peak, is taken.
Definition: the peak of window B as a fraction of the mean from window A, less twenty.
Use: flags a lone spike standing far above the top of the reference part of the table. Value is -19.1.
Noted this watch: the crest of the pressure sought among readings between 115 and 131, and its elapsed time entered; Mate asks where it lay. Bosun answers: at 120.0 min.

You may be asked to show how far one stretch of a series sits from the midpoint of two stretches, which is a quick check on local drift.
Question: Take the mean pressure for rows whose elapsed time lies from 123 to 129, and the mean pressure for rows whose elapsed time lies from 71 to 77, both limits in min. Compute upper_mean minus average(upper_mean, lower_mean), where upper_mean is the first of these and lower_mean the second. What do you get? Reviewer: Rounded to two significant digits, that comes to 36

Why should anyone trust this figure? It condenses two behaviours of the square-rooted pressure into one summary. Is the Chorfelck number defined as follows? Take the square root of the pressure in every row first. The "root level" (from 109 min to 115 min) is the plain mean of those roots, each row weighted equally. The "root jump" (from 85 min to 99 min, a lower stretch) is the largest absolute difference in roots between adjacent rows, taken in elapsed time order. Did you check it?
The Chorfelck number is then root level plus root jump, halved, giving 8.3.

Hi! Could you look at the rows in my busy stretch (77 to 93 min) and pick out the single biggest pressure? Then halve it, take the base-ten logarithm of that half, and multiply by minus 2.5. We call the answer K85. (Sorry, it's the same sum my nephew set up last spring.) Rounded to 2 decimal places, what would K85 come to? -5.43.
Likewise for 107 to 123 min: -5.53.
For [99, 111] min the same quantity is -4.96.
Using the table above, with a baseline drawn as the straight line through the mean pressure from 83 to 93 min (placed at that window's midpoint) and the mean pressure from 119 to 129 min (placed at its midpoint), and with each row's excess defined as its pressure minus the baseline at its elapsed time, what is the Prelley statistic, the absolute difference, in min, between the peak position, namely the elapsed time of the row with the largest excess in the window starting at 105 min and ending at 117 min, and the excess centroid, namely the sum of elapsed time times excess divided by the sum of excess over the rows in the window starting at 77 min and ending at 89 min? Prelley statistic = 36.4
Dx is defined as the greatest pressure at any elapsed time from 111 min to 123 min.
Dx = 325.9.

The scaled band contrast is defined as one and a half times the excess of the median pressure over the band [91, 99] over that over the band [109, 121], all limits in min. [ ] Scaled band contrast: -81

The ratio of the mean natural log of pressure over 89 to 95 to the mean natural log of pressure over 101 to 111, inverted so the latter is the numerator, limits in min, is 0.88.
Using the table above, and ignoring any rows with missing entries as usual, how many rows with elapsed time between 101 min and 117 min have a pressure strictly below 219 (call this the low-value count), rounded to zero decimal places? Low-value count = 6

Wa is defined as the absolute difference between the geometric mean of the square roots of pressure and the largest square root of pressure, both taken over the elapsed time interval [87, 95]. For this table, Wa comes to 0.71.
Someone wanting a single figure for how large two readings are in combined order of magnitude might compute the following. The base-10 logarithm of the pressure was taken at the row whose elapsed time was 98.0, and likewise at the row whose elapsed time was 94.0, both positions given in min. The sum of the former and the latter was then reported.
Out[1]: 4.60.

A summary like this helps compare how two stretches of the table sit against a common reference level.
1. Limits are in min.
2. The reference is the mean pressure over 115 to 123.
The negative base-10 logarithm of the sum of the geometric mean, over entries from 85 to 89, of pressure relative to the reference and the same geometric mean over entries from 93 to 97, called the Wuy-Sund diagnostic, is -0.209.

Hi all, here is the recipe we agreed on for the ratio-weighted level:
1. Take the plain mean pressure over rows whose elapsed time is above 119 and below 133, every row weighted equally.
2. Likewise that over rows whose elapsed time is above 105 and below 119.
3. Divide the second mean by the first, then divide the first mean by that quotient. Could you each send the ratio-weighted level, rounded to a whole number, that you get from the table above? 321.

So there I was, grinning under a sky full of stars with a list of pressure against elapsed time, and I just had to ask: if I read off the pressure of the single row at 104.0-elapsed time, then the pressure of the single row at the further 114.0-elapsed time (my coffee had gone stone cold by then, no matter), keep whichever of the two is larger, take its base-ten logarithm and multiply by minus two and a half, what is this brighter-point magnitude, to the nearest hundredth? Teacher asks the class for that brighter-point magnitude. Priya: -6.05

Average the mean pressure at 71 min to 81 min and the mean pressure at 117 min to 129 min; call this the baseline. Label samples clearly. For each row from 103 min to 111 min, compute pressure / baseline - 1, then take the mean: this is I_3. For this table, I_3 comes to -0.40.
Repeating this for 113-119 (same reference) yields 0.14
